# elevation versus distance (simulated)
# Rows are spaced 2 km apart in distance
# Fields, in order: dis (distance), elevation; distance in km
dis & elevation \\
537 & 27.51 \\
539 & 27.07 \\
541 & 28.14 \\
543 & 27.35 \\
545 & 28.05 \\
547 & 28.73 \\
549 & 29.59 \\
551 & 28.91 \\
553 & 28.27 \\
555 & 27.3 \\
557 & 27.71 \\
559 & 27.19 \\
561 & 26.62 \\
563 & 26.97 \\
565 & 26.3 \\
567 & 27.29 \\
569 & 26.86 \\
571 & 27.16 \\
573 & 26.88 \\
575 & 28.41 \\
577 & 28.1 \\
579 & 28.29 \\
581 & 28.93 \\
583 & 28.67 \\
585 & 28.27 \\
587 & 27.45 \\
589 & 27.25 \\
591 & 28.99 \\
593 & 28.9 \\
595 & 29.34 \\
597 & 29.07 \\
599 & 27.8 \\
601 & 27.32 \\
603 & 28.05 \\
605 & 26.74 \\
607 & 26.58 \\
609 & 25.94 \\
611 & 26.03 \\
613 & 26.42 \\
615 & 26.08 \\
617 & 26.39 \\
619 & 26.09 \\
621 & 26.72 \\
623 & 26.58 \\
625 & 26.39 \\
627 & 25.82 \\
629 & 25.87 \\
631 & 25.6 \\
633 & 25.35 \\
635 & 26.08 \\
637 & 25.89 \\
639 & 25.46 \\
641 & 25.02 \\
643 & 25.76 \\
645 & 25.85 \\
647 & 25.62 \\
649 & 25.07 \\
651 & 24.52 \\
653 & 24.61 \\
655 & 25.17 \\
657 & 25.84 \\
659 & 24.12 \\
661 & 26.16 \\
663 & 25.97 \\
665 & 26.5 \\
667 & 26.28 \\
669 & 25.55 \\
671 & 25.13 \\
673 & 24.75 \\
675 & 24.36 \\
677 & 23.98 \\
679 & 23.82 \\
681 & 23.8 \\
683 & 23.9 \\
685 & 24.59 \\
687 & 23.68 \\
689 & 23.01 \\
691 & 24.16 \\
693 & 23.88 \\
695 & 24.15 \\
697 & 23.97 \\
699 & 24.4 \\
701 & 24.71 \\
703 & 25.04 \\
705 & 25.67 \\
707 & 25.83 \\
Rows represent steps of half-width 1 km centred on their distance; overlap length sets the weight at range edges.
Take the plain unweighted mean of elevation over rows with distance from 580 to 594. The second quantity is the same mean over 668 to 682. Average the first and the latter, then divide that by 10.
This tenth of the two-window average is 2.64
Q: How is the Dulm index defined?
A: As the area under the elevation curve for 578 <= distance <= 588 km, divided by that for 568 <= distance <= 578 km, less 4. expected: -2.97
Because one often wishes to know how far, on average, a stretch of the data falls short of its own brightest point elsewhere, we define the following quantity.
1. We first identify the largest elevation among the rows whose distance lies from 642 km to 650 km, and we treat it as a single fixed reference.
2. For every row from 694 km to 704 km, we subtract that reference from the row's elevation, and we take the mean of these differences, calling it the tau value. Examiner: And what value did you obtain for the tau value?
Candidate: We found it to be -1.4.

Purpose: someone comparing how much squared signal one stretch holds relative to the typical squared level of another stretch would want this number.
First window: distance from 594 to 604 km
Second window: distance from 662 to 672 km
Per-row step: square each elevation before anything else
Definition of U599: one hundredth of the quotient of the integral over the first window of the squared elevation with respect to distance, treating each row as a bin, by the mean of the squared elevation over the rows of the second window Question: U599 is 0.120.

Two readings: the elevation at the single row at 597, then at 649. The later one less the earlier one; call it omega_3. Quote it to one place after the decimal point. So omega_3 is -4.0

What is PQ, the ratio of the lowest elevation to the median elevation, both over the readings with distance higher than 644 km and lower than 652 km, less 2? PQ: -1.03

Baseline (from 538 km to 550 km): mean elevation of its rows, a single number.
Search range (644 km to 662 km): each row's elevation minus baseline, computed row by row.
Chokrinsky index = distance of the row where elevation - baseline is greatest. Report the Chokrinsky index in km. 661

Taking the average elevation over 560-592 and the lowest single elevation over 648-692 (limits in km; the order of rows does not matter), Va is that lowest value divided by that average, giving 0.83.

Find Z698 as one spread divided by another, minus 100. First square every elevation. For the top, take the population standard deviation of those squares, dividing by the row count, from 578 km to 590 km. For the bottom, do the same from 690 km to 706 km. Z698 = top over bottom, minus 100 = -98.8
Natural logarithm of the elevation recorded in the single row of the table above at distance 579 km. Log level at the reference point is 3.34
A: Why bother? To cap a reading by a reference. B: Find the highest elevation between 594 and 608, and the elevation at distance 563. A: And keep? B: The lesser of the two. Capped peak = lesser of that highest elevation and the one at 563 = 27.0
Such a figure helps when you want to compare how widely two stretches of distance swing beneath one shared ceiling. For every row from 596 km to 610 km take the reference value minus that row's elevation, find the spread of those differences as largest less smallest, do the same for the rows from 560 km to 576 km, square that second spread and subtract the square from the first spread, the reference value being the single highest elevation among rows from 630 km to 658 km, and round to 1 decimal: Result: -1.3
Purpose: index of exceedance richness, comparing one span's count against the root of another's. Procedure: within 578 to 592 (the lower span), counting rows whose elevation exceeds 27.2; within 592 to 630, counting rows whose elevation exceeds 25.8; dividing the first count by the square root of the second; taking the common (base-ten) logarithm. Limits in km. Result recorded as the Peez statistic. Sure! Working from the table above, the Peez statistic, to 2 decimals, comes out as 0.21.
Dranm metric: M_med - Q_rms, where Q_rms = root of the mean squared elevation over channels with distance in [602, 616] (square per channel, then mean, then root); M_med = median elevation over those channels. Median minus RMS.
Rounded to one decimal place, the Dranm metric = -0.1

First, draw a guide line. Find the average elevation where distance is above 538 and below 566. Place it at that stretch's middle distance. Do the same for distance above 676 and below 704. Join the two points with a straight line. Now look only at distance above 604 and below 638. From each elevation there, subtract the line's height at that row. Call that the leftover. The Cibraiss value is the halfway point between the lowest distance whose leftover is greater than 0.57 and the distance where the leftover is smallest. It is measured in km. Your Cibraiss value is 615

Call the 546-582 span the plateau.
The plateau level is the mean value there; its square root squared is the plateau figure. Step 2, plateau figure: 27.8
